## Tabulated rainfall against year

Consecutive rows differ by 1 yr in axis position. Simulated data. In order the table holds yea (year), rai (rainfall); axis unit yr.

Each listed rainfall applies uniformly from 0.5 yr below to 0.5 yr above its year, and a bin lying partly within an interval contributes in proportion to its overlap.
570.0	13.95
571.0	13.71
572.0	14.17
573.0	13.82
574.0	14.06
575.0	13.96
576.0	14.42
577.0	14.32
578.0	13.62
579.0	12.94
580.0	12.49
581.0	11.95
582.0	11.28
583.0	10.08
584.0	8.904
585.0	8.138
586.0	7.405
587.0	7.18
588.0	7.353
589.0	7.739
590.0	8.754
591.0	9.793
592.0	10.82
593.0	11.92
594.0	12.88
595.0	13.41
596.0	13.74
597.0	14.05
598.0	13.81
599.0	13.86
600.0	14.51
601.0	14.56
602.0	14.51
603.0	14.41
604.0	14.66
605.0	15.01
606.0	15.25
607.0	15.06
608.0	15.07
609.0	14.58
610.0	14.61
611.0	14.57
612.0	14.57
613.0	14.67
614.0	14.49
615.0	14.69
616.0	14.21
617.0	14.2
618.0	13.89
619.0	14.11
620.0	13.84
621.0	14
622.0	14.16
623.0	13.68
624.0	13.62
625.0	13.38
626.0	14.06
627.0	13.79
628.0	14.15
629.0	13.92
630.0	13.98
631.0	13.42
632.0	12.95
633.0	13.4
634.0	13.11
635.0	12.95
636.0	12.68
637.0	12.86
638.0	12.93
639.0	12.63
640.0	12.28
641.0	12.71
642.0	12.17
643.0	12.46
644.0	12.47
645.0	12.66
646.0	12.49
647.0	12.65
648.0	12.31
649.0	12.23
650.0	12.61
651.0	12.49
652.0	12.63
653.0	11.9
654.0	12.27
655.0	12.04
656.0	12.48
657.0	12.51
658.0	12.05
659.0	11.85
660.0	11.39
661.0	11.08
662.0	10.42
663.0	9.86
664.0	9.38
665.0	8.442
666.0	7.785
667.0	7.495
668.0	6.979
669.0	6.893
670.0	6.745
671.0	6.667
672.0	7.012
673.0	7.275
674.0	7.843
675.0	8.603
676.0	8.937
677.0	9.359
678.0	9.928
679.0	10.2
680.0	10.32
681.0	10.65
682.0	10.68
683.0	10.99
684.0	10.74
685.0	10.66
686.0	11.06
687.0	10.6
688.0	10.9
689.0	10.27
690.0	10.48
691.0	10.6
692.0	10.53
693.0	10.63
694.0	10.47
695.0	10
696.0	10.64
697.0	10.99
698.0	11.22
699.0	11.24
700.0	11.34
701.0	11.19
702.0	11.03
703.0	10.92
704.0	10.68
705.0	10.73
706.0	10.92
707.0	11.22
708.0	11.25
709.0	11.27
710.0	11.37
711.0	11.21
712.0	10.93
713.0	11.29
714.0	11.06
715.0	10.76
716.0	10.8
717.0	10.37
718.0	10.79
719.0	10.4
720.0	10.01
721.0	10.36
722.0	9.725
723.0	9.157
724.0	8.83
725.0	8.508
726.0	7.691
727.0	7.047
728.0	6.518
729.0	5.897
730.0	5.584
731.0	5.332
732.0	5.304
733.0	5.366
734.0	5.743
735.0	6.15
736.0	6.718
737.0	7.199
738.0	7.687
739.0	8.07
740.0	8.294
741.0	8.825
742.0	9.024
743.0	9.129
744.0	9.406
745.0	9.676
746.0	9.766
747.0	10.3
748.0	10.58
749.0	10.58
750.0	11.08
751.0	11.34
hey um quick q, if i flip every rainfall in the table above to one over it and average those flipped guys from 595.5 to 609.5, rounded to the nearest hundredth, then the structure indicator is 0.07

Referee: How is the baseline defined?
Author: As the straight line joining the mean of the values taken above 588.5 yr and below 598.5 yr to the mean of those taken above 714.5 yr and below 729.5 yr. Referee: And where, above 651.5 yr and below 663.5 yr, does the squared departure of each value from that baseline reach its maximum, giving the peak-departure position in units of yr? 652.0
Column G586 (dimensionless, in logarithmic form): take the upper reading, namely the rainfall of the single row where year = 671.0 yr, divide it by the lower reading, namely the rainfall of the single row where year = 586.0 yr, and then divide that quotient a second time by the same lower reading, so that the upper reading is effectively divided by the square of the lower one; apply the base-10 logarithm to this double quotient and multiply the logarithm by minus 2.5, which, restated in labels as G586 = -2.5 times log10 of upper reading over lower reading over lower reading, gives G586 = 2.3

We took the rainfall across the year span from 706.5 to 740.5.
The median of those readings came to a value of 9.0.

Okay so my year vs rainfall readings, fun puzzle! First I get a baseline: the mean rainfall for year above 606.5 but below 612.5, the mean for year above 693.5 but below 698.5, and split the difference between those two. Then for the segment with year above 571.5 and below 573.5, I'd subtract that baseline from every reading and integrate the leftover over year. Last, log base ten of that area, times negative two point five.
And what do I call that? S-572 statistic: -1.0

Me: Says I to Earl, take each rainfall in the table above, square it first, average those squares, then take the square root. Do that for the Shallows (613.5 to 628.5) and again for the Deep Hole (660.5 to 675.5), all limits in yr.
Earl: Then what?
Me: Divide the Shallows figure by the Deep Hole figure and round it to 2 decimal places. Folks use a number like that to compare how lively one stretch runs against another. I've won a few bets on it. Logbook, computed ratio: 1.69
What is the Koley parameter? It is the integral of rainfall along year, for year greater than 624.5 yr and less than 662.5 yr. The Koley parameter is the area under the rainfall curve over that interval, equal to 480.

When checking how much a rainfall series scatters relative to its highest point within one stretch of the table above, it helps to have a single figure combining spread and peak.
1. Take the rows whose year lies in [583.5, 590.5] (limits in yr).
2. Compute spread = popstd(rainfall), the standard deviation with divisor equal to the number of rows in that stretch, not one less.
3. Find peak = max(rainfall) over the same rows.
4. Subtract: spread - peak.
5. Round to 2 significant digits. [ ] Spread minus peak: -8.3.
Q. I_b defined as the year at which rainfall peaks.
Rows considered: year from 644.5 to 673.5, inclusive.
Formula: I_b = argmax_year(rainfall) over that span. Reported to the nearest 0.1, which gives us 645.0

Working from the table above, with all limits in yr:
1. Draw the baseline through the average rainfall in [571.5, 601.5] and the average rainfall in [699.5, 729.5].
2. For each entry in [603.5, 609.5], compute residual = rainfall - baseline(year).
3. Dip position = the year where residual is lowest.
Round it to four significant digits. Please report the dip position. 609.0 yr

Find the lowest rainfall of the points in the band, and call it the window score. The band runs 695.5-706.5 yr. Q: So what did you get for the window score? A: 10.64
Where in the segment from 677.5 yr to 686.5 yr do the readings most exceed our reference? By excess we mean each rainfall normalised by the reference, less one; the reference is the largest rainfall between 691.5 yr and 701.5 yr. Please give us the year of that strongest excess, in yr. 686.0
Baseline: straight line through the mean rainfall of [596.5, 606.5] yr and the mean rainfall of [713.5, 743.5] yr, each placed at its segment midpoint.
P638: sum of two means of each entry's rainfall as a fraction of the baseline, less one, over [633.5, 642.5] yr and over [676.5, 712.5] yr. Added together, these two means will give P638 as 0.10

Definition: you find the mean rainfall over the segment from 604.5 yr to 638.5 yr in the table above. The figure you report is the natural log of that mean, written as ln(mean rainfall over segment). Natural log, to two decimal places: 2.64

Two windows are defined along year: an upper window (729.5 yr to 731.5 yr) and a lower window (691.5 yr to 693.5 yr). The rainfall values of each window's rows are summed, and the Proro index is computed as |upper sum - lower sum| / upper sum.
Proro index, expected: 0.94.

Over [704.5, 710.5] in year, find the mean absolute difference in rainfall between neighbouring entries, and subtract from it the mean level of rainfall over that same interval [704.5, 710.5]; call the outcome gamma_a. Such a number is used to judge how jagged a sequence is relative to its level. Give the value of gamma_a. -11.0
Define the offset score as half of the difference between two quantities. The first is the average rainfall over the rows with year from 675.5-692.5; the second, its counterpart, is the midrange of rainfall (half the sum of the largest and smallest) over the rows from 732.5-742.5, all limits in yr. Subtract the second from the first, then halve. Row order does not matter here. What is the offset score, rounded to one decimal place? 1.6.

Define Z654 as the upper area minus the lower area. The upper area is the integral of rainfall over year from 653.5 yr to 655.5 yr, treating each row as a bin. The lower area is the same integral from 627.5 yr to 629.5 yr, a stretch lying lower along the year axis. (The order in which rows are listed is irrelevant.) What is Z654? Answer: -4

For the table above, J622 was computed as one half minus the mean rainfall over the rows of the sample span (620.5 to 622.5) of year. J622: -14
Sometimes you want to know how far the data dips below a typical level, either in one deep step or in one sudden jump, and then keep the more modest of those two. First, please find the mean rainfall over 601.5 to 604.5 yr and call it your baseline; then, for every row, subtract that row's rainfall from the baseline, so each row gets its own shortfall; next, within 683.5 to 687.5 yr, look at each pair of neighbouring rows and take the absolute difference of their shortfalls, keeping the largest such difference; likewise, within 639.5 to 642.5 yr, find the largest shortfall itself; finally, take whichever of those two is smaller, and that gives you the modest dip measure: 0.46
